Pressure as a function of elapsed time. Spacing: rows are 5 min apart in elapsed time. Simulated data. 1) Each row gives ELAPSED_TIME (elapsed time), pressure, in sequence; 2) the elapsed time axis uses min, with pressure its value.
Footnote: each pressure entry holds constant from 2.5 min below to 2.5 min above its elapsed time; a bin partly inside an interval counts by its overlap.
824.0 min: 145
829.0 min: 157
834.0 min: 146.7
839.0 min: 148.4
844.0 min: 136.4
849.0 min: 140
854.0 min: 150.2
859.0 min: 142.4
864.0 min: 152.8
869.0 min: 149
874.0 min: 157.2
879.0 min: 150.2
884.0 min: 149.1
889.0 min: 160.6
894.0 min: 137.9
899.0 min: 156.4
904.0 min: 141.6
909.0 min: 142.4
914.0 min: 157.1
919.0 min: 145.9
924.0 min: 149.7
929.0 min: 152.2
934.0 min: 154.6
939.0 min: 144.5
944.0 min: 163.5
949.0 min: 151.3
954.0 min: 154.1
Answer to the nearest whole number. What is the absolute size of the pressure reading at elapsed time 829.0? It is 157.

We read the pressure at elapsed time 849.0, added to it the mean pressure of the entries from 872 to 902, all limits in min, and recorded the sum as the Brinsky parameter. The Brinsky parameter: 292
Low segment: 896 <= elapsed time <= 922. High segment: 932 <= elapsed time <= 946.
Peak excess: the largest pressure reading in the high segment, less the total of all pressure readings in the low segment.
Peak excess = -580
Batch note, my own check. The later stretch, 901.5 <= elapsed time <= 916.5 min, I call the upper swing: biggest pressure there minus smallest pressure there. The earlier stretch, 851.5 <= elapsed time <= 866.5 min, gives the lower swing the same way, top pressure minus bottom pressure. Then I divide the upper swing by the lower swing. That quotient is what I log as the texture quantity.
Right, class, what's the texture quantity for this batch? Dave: 1.5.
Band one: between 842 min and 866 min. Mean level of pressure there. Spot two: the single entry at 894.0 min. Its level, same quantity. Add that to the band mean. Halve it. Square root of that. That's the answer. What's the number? 11.9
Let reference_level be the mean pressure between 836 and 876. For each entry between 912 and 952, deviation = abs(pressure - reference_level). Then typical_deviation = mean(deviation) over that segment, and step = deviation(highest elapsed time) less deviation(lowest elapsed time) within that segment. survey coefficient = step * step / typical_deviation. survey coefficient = 5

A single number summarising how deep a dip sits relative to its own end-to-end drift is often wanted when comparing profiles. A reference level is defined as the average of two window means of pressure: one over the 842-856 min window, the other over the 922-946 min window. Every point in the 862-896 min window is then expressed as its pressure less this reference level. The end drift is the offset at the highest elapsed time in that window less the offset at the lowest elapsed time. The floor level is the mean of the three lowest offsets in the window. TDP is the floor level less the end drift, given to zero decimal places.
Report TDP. 13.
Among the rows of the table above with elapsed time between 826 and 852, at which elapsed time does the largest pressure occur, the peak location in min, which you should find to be 829.0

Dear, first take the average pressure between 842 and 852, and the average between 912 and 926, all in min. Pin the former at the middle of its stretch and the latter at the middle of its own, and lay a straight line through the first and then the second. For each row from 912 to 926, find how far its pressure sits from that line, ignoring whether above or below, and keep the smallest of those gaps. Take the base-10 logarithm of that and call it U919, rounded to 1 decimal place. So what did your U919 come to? 0.3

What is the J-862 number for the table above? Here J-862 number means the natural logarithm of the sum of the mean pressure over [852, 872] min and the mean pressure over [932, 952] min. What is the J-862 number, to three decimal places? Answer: 5.711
